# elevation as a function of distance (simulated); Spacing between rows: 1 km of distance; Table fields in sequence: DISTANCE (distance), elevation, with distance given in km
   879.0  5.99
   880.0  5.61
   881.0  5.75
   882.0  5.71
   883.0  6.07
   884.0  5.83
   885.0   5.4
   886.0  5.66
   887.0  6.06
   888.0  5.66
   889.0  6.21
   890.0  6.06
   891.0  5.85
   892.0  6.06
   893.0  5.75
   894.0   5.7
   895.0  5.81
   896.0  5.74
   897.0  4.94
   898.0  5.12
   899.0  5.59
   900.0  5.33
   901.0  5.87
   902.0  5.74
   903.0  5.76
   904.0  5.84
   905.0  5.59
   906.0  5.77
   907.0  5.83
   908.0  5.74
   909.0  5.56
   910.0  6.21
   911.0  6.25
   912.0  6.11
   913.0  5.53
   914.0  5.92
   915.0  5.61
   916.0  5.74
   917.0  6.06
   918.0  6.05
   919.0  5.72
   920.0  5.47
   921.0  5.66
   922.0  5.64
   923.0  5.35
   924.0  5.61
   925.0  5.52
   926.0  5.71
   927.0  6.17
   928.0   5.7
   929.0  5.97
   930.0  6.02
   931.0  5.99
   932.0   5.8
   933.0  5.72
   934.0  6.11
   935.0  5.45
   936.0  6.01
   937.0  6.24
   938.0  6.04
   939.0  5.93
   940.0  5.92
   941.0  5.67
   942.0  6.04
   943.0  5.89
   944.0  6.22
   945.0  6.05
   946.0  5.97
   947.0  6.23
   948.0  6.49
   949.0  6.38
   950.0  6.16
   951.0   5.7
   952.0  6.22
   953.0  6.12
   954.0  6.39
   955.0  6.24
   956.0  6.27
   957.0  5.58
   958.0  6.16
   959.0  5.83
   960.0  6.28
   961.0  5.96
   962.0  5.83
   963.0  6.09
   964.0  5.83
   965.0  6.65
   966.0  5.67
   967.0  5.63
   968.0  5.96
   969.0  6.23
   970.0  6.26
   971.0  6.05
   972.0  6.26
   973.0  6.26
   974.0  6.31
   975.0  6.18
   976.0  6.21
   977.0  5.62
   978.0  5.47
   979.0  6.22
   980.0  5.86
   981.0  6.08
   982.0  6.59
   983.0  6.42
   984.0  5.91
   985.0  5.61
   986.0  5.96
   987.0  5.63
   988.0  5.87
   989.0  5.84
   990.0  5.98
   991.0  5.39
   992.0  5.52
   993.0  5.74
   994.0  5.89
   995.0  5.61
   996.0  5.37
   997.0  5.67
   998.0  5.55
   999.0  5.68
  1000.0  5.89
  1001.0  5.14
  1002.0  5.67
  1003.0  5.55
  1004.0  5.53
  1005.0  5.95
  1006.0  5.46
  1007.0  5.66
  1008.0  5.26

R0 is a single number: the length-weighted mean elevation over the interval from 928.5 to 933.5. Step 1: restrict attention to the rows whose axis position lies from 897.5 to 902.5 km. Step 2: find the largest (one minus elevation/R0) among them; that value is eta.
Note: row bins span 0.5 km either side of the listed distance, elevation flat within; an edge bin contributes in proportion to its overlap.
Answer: 0.132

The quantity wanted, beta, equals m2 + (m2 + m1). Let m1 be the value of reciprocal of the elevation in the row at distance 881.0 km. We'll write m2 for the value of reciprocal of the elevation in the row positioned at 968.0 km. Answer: 0.509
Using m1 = 0.174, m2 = 0.168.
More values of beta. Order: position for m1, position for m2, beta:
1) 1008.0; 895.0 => 0.534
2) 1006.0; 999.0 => 0.535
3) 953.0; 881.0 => 0.511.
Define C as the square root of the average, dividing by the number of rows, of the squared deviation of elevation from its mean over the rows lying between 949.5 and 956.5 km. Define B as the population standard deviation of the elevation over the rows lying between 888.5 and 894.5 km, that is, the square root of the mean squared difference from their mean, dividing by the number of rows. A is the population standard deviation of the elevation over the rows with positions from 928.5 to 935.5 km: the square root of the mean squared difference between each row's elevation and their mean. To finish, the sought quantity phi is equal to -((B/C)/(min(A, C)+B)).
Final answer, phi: -2.35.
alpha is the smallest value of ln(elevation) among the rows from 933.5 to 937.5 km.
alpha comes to 1.70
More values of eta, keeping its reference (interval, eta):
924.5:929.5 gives 0.064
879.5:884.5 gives 0.049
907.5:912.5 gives 0.058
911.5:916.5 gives 0.063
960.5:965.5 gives 0.012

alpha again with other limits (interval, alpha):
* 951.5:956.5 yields 1.81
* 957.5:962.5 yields 1.76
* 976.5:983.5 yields 1.70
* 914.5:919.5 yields 1.72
